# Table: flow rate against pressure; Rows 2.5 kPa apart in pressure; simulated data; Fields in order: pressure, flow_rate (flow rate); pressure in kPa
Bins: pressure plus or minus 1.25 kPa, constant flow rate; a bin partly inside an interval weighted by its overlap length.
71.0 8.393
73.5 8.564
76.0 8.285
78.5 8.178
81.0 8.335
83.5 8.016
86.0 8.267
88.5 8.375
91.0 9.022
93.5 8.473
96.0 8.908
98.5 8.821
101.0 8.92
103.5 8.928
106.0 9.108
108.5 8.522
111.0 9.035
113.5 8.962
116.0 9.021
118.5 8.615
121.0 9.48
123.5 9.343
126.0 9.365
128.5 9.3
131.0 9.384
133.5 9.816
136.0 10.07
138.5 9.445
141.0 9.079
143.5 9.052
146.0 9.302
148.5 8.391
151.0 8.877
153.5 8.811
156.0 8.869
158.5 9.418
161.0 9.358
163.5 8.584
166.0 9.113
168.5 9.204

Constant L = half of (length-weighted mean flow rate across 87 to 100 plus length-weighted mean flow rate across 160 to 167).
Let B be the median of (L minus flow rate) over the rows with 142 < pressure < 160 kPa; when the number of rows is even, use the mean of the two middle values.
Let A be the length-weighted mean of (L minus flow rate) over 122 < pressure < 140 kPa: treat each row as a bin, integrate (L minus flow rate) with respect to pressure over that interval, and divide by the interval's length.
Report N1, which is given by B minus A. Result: 0.6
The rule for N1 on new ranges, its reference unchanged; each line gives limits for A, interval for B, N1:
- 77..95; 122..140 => -1.0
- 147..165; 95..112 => 0.0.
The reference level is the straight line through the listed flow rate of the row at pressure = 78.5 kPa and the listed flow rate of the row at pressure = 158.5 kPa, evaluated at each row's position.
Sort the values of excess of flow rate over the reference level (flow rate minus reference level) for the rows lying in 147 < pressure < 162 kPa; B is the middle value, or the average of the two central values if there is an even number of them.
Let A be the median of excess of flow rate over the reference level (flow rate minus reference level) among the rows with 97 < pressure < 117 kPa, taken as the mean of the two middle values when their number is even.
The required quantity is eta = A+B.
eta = -0.1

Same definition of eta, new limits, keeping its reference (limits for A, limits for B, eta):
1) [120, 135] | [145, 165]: 0.0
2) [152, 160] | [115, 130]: -0.1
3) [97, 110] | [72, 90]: 0.4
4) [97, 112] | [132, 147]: 0.6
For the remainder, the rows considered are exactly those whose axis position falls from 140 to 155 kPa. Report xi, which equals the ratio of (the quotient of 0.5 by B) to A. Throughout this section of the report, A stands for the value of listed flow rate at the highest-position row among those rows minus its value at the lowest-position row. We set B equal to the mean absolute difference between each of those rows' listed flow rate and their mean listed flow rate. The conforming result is -8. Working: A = -0.27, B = 0.23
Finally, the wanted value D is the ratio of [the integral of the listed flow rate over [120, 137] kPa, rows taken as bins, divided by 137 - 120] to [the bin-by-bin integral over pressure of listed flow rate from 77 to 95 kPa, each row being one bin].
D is 0.0631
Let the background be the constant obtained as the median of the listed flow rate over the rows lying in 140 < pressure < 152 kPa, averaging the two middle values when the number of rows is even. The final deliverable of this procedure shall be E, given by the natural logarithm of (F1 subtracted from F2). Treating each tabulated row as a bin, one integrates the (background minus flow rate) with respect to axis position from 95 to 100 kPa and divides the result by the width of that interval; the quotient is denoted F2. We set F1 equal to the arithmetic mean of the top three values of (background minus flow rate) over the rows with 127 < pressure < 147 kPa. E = -1.3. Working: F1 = -0.1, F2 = 0.2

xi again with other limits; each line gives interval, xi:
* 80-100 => 4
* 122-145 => -7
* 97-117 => 21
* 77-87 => 55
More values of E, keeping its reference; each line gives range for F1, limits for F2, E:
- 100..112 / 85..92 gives -1.4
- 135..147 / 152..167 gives -2.1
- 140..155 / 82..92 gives -1.2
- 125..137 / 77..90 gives 0.1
